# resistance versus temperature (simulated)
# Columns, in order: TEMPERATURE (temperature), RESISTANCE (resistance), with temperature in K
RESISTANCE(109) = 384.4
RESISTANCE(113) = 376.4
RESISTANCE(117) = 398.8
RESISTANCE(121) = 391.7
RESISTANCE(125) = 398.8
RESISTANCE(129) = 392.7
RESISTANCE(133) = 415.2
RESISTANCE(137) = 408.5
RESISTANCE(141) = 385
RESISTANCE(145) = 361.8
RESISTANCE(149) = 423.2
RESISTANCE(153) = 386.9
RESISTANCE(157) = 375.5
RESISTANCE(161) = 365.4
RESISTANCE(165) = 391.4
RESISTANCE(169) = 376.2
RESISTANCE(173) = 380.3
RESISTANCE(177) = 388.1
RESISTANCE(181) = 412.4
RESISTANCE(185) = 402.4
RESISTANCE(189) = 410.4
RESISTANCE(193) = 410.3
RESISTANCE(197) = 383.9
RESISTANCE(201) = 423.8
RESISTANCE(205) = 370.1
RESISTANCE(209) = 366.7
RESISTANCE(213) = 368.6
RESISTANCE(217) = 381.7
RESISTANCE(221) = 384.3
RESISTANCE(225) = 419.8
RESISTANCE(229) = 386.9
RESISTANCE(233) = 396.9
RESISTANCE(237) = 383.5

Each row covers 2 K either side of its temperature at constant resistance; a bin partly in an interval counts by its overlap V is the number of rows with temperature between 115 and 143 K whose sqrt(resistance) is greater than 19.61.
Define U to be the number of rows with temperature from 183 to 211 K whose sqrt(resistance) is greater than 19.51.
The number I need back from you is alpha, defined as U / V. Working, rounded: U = 5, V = 7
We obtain 0.7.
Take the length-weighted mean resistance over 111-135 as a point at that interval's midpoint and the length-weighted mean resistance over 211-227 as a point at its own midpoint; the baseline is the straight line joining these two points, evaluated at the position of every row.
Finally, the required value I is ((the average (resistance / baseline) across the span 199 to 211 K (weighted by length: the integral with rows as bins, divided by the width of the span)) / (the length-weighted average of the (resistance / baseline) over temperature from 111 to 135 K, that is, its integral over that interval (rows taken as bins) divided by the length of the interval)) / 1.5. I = 0.66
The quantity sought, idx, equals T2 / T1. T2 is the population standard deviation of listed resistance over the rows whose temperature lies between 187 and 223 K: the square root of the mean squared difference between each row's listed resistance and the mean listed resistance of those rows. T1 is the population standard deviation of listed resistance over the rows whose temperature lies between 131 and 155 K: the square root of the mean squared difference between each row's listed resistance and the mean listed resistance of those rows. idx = 0.94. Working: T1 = 21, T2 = 19.7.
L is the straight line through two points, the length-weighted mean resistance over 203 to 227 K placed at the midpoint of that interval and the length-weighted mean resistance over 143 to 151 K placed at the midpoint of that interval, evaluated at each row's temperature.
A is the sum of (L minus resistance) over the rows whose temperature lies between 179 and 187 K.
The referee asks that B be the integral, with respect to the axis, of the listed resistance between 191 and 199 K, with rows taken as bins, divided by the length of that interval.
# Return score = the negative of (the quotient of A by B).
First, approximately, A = -41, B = 397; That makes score 0.10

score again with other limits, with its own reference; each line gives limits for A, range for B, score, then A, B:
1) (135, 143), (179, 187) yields 0.01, -6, 407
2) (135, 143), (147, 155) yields 0.01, -6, 405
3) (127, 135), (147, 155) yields 0.04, -18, 405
